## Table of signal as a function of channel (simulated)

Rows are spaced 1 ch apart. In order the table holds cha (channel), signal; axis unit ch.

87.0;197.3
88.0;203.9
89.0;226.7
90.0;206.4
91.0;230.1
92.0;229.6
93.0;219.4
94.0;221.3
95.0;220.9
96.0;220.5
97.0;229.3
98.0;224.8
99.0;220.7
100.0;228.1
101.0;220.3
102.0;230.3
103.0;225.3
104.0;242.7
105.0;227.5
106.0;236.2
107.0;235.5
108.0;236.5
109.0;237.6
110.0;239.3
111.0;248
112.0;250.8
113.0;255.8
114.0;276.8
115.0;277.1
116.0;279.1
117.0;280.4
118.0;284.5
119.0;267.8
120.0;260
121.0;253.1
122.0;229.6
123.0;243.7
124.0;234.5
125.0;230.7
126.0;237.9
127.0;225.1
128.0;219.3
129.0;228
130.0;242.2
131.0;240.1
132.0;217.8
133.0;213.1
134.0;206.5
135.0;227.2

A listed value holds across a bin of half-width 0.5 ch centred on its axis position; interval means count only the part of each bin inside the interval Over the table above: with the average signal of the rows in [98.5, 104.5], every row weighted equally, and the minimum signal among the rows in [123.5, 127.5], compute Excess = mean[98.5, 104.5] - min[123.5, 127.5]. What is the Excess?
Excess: 3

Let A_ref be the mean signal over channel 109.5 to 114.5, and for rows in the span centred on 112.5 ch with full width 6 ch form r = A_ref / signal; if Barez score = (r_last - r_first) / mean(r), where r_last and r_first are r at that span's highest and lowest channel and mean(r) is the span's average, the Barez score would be -0.15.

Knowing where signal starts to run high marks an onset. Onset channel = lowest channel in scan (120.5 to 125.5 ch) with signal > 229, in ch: 121.0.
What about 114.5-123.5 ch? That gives 115.0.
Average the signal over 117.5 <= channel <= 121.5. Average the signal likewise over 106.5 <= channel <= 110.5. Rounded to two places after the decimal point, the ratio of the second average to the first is 0.89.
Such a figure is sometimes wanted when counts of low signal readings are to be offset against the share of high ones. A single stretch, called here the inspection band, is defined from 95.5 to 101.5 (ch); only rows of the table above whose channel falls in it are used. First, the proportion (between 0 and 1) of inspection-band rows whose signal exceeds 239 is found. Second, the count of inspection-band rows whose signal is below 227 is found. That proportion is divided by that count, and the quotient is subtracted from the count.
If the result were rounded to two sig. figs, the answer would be 4.0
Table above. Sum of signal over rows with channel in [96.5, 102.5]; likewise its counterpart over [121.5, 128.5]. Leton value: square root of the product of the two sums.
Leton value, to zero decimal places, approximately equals 1481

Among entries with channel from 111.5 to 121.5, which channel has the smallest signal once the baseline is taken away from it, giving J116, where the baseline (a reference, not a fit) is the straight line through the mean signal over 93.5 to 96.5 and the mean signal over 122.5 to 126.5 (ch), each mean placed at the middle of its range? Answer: 121.0 ch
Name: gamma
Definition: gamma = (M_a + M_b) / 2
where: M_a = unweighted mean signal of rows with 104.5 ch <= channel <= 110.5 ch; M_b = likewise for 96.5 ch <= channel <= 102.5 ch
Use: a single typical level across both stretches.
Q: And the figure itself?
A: 231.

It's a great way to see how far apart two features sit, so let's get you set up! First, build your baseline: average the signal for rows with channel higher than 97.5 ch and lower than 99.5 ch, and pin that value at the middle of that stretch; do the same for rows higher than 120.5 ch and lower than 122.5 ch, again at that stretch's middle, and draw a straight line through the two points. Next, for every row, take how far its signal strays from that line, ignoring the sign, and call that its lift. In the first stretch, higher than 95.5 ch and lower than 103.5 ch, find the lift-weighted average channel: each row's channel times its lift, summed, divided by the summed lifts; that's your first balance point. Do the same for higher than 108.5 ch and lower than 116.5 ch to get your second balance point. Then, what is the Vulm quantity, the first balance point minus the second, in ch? -14.3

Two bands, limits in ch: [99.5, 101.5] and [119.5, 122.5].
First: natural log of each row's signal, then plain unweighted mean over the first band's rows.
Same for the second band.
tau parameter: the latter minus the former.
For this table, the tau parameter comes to 0.10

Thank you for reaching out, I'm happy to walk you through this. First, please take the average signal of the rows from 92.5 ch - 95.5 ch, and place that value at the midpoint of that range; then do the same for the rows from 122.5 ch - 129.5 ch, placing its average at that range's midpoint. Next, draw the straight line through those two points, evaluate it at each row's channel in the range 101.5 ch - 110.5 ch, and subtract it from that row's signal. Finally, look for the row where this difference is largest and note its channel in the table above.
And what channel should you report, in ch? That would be 104.0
